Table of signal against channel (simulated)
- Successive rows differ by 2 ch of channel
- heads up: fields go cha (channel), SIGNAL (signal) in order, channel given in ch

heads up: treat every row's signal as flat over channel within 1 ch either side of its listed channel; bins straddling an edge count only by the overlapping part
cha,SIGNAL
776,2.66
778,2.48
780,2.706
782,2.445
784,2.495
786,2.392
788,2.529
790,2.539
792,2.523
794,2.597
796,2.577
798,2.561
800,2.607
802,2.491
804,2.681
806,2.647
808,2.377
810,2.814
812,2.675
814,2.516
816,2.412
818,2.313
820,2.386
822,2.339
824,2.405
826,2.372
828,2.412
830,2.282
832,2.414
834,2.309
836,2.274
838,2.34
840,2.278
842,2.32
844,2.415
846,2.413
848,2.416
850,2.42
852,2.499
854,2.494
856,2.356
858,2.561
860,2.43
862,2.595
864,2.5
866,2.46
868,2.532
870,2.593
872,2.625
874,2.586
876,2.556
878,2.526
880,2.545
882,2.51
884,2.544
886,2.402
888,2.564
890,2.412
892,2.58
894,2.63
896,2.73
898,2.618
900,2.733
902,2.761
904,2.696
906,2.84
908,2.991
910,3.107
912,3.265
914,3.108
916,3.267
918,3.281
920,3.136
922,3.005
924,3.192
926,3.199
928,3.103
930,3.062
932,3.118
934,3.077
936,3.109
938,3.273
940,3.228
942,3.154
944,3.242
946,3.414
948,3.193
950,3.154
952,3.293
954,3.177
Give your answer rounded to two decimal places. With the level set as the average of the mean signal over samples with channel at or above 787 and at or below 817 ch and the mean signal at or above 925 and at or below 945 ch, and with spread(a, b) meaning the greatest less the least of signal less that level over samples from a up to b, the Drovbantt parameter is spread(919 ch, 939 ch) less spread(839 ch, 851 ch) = 0.13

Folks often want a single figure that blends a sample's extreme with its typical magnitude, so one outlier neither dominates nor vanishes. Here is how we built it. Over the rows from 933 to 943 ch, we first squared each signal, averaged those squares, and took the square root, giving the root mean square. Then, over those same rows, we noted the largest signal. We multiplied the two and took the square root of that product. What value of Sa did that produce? 3.22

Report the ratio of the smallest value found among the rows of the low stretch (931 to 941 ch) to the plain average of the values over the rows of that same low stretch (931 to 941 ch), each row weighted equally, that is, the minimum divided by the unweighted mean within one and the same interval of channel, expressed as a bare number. 0.973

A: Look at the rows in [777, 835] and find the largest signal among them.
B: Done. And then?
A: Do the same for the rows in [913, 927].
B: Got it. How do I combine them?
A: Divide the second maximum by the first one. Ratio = 1.2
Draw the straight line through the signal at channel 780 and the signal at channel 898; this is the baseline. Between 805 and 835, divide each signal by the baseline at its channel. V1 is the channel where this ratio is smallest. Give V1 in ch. 830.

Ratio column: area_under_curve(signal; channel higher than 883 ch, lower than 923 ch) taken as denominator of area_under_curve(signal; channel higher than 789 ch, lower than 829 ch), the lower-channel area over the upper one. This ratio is 0.89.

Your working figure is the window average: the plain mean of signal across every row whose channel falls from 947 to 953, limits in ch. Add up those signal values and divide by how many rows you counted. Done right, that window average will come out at 3.21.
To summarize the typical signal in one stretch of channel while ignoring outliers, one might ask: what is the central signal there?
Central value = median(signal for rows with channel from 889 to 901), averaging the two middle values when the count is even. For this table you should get 2.62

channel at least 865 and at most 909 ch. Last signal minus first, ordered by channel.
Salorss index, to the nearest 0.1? 0.5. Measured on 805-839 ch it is -0.3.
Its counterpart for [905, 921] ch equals 0.3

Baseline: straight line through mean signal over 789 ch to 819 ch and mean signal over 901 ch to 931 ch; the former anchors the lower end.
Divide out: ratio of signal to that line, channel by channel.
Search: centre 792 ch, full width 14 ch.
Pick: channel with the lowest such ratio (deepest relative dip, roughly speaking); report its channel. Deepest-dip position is 786 ch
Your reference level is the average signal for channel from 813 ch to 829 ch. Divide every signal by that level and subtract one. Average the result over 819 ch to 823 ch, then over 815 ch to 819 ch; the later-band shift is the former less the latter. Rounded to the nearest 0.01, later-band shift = 0.00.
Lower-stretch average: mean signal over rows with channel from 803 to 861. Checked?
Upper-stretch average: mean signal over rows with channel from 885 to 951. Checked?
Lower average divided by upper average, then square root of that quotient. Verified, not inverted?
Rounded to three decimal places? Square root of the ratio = 0.902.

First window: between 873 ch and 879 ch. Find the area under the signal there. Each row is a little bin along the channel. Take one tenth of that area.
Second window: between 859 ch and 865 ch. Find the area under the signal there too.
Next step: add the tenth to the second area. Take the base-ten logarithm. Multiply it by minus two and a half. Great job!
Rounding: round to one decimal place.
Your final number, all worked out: -3.0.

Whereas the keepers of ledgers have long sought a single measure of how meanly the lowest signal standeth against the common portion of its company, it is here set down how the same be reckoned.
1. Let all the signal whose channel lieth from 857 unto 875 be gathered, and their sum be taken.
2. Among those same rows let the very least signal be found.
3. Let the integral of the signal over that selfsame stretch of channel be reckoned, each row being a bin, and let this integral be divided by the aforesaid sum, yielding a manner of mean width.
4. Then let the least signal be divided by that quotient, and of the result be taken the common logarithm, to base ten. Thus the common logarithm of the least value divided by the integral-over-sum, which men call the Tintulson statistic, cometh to 0.085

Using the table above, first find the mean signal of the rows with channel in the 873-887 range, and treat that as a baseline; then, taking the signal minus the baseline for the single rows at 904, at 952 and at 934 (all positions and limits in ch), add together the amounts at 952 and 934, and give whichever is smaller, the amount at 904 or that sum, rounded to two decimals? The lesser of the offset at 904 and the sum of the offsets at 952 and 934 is 0.17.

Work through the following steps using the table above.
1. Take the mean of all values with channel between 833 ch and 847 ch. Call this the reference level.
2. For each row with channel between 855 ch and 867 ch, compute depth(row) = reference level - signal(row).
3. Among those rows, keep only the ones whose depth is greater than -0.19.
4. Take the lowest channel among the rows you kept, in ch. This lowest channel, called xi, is 856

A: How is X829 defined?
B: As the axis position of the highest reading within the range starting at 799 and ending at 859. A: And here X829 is 810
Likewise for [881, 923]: 918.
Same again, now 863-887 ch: 872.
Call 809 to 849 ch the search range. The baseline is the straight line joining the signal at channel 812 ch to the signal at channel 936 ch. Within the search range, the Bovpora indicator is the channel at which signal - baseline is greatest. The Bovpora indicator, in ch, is 810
